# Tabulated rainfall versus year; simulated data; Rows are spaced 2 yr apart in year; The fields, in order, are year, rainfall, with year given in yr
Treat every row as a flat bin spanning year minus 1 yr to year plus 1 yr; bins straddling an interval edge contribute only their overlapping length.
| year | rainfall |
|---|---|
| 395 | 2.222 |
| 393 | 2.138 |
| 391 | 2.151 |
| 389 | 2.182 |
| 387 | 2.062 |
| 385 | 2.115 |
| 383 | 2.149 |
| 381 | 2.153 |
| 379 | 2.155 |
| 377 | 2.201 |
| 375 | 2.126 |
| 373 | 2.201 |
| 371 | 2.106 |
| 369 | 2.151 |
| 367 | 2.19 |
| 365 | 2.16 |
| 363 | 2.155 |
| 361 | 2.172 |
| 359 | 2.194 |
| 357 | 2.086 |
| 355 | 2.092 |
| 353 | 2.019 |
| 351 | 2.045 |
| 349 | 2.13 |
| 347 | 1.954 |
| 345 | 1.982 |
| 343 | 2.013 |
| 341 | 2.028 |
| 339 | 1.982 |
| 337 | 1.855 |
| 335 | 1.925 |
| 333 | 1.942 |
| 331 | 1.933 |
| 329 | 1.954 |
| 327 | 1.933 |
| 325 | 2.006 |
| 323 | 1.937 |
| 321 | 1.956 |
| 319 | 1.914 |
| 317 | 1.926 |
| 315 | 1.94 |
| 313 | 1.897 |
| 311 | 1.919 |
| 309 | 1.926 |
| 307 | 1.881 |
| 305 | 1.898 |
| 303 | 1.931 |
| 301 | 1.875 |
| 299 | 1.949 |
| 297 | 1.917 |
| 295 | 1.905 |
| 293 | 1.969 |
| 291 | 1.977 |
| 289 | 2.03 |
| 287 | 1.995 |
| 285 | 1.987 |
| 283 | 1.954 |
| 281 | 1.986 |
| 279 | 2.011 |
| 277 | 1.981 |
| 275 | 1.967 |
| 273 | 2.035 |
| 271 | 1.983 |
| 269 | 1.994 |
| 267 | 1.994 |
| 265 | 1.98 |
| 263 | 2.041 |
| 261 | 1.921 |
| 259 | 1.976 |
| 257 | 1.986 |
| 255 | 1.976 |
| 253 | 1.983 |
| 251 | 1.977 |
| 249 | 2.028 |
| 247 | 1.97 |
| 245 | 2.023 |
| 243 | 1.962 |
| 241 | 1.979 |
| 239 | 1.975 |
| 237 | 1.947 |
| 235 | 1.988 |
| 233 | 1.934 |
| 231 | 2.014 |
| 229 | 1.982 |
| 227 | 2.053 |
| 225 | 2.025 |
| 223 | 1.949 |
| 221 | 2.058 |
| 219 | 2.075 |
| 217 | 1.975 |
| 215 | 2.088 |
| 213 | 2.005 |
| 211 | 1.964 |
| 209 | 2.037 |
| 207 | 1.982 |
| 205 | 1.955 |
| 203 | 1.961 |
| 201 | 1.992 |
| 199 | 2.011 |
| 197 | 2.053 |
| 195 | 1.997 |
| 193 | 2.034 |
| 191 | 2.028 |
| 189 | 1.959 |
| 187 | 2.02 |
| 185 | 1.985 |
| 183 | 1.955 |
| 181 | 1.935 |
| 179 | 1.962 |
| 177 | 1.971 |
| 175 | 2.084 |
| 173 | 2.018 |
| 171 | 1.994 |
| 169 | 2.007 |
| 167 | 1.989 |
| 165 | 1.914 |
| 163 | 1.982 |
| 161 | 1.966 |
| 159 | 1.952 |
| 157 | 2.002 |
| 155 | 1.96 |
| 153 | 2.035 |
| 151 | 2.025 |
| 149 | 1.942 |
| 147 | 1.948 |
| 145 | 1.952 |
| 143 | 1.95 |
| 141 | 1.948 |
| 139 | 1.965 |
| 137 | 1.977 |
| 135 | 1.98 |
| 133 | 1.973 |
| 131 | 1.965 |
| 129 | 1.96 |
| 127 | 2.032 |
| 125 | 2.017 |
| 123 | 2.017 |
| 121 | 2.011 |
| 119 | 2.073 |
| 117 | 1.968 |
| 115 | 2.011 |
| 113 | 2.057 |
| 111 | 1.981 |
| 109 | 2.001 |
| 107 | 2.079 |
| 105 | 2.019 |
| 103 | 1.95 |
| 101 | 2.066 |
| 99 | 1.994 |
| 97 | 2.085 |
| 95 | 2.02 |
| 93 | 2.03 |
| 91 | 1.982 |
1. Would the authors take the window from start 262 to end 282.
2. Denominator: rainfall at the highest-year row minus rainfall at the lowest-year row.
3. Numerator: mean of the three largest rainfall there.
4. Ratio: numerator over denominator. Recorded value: -37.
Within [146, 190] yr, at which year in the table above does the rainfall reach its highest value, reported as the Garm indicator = 175 yr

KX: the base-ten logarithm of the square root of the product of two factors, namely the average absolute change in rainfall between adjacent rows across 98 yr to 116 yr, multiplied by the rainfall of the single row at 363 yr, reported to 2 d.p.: -0.42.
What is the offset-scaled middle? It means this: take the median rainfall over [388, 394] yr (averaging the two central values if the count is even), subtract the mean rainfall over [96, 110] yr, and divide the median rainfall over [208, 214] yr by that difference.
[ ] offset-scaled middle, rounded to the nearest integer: 16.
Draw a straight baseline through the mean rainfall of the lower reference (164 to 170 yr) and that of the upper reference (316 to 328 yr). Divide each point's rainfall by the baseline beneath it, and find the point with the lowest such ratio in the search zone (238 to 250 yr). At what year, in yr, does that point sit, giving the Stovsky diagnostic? 243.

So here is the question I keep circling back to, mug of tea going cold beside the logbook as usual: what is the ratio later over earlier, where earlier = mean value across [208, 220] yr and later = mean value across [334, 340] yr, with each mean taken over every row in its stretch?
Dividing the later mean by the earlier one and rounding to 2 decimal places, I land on 0.95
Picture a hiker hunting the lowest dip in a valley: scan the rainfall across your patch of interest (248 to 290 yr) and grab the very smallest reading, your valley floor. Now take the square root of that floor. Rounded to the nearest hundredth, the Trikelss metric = 1.39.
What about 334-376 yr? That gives 1.36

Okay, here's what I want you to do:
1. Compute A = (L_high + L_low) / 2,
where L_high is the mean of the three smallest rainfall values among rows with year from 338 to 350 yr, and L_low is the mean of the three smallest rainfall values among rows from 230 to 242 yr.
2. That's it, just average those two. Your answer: 1.96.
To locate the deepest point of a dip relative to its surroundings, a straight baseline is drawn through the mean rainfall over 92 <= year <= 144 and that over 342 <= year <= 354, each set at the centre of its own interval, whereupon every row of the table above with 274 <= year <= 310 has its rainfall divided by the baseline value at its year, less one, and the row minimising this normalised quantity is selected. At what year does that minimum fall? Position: 301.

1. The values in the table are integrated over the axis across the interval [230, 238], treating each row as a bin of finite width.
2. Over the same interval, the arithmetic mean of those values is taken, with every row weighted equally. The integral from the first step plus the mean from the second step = 18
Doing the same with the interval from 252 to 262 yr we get 22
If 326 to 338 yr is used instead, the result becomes 25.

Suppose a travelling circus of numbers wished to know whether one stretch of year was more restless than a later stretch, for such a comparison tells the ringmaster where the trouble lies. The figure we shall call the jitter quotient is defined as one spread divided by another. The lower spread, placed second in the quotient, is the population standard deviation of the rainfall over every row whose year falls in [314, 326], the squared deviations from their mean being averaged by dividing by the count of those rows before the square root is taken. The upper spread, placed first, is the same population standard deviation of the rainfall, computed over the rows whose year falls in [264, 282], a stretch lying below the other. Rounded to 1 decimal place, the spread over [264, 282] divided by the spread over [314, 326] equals 0.6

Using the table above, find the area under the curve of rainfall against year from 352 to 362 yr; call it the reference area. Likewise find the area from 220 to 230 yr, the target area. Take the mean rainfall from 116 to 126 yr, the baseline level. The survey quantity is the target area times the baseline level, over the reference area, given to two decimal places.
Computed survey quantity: 1.92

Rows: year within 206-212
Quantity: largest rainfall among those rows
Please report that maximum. 2.037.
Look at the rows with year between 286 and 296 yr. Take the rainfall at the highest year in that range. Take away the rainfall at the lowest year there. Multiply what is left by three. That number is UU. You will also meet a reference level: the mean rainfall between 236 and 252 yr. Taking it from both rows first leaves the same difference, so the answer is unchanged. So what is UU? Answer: -0.27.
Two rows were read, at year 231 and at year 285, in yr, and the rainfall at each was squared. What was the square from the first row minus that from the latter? 0.1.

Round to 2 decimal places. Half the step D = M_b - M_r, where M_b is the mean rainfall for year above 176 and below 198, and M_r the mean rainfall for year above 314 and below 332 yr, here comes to 0.02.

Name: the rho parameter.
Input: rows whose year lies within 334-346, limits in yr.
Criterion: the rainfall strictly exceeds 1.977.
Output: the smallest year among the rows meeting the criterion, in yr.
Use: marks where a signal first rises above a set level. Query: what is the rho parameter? 339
